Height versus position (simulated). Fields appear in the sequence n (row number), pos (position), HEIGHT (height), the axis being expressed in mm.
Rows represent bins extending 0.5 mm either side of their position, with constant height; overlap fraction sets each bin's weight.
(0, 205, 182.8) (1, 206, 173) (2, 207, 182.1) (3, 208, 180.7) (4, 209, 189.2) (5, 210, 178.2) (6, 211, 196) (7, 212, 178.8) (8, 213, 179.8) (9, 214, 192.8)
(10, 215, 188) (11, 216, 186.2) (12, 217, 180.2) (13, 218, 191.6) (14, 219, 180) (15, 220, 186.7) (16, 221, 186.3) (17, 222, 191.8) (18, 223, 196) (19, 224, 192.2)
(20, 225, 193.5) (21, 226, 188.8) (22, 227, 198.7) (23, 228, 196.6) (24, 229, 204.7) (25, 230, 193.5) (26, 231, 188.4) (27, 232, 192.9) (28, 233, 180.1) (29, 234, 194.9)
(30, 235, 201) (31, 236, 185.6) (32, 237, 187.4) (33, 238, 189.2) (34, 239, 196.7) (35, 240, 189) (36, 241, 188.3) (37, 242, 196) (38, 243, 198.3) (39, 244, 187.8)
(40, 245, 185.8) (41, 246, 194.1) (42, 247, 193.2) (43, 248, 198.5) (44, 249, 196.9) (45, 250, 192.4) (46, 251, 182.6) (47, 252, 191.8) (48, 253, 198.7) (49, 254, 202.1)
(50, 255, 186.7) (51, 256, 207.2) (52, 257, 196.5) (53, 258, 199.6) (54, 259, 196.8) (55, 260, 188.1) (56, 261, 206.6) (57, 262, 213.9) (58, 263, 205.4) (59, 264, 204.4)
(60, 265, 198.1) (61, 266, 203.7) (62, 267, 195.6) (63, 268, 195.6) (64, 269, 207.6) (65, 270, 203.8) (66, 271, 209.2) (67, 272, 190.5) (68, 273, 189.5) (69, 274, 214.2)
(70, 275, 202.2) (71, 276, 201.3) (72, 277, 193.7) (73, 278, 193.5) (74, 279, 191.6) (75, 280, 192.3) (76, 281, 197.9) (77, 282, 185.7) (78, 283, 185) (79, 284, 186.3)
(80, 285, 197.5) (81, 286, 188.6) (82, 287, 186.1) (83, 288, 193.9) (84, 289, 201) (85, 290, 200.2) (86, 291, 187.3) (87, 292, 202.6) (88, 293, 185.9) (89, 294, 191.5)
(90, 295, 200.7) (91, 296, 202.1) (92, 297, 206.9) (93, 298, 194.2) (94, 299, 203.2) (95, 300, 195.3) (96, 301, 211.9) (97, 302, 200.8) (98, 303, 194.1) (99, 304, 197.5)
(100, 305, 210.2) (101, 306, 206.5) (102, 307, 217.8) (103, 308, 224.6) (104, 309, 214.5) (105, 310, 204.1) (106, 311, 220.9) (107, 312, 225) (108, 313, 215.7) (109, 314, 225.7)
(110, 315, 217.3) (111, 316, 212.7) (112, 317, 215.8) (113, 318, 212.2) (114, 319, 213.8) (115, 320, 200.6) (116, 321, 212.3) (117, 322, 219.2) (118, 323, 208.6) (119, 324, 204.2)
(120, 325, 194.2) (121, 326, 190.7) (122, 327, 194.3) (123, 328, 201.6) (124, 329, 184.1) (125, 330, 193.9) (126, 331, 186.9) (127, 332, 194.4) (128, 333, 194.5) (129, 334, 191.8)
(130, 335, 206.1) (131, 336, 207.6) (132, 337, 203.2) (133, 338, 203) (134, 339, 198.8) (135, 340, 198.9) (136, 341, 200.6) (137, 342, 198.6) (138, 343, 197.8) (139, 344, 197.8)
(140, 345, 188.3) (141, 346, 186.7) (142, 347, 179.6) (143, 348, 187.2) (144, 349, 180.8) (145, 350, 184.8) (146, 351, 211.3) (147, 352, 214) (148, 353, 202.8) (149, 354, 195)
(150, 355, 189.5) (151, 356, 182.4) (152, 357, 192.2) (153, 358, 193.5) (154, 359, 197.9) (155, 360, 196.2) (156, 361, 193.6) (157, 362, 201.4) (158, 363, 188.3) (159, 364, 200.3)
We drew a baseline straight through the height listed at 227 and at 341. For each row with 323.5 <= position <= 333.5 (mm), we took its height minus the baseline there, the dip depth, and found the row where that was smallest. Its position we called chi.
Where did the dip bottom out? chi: 329 mm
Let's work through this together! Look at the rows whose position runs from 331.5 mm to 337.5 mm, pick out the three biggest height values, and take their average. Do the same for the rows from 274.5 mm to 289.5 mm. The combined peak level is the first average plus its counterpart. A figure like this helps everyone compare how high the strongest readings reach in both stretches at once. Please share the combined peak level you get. 407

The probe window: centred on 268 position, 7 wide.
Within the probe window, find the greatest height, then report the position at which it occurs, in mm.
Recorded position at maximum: 271 mm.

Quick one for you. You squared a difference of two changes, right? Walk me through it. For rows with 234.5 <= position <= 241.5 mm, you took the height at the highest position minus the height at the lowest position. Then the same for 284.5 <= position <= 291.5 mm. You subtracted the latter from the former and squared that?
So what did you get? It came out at 6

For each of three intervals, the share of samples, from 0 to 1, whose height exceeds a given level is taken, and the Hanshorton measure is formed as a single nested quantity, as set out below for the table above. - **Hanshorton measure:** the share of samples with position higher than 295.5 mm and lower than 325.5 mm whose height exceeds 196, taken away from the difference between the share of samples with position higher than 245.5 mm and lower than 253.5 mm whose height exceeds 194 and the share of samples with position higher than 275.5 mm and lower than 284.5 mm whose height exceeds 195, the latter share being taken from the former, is -0.59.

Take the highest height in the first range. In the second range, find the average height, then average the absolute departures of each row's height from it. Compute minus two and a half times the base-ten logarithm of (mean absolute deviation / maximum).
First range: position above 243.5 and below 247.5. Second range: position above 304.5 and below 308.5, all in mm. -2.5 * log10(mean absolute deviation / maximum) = 3.70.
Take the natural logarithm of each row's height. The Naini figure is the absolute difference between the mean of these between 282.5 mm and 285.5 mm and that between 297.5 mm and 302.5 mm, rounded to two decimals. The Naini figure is 0.06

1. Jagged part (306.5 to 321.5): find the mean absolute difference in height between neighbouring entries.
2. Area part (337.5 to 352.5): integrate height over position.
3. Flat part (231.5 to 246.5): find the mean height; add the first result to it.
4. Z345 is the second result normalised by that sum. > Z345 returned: 14.7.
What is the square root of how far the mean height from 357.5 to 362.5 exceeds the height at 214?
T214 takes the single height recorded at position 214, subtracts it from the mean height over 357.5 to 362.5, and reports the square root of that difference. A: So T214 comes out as 1.9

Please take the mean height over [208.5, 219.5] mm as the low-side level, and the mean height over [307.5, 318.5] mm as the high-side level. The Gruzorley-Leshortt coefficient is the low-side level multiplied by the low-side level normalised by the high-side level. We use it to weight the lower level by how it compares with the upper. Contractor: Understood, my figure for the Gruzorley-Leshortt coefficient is 159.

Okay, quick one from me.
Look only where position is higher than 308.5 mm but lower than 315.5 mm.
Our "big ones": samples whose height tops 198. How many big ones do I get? 7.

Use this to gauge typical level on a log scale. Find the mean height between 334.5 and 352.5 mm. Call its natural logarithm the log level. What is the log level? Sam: 5.283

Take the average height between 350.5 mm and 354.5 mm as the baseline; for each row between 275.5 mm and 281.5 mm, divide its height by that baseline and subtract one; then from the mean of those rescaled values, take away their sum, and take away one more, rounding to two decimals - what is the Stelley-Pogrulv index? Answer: -0.74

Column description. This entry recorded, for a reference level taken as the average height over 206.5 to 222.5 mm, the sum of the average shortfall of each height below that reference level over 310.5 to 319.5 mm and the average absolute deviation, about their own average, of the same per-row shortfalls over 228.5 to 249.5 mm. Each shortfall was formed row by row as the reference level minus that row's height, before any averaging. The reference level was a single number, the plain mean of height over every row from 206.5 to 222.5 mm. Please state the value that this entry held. -27.3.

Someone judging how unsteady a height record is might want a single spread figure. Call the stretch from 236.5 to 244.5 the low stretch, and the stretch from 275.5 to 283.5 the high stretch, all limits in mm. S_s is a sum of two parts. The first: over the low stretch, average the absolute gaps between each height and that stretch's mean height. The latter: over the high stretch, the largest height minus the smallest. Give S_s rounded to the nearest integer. 20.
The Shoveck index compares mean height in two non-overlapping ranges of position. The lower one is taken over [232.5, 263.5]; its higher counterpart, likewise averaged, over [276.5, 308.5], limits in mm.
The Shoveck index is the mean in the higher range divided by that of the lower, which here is 1.02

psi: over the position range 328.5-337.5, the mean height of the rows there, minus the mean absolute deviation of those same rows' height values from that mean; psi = 189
